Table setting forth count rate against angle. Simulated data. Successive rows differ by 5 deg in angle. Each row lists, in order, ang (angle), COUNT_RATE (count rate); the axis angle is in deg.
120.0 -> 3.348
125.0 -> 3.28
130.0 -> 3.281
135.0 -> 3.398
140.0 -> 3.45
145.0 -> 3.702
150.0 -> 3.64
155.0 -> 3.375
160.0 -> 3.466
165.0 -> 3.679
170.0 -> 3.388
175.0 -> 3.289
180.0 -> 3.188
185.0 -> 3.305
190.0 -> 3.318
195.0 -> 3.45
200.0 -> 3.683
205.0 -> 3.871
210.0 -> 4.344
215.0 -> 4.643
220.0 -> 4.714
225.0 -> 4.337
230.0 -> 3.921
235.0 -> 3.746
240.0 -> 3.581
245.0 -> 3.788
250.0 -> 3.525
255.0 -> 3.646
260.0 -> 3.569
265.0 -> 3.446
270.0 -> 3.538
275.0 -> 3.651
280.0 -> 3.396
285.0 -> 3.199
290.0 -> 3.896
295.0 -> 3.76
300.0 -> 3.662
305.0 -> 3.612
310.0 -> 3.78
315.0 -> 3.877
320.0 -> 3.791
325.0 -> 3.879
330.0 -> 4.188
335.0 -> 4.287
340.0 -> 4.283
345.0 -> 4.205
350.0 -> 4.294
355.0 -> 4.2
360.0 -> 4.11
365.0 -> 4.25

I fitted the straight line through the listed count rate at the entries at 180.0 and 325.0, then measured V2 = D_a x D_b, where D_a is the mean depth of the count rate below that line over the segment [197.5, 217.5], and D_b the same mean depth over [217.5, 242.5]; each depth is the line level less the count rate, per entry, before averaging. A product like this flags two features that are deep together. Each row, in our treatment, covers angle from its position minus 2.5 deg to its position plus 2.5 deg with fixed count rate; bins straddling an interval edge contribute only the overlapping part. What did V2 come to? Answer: 0.52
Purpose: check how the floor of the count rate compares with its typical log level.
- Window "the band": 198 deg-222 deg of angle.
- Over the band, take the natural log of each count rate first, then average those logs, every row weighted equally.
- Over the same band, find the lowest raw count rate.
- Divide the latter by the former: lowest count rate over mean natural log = 2.55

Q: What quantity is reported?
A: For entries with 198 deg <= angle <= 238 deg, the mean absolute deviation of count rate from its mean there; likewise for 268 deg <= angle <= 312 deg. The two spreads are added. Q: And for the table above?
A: 0.51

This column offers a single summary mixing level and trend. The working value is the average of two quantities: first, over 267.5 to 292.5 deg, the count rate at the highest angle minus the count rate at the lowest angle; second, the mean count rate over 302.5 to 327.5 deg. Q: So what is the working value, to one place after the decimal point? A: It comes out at 2.1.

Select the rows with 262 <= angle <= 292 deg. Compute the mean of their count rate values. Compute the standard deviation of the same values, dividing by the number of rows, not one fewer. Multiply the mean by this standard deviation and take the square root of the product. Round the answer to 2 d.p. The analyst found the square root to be 0.87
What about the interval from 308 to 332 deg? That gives 0.76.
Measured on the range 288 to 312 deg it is 0.61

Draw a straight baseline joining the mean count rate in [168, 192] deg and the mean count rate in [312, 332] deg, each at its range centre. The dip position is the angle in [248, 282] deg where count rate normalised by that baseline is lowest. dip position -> 280.0 deg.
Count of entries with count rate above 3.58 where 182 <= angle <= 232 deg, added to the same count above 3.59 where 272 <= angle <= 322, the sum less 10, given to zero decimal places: 5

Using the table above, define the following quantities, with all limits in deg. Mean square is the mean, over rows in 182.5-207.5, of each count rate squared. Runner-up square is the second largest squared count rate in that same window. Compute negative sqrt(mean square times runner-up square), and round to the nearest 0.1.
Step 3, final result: -13.0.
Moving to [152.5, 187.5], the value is -11.7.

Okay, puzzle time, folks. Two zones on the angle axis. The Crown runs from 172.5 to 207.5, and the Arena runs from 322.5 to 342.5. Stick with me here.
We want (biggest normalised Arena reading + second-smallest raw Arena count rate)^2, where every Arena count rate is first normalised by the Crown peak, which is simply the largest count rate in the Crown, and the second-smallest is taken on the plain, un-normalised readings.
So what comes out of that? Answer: 28.0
